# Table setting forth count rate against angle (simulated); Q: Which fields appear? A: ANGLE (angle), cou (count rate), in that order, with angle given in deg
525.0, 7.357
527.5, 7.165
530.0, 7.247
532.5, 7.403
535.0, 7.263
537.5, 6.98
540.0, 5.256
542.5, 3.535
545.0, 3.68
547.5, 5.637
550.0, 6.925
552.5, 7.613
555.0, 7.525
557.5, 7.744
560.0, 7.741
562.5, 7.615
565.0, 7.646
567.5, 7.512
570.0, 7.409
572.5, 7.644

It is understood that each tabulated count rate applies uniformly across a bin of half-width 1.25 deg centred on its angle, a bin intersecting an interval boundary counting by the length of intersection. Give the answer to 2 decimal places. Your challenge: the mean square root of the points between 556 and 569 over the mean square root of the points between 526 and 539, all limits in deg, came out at 1.03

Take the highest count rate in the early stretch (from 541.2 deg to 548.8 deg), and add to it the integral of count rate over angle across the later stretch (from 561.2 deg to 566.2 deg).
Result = 43.8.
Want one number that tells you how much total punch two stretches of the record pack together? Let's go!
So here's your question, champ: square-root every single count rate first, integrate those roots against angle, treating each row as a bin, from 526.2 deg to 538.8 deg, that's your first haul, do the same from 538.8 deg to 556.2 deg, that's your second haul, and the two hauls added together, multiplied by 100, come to 7506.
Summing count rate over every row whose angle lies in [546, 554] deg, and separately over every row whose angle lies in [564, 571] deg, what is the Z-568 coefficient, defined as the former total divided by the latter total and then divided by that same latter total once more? 0.040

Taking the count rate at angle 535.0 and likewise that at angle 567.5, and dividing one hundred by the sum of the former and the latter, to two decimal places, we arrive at 6.77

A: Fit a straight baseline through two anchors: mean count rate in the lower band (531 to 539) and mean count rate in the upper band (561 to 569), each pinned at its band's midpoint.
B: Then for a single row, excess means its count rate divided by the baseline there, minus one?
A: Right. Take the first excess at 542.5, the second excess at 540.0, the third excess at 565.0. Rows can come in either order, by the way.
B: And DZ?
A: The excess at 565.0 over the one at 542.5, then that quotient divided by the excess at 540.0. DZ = 0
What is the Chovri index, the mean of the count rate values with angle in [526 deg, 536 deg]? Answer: 7.3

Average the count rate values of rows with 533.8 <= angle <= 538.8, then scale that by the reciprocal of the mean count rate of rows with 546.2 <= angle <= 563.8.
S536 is 0.98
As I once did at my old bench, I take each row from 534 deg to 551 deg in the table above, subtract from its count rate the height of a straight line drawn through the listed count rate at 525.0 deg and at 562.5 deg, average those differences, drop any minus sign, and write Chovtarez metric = 1.9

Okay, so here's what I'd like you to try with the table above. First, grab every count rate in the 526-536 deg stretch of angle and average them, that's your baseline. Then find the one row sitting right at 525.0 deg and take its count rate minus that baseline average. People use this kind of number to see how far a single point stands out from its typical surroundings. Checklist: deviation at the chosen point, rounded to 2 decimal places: 0.09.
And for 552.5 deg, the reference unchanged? 0.34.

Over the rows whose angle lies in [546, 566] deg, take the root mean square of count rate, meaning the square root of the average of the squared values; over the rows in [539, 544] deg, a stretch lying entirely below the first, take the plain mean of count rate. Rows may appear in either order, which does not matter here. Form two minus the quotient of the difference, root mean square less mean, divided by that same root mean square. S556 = 1.6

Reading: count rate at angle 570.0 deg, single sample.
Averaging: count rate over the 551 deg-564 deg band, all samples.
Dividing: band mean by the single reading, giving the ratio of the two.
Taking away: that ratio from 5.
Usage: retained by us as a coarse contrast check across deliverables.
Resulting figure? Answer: 3.97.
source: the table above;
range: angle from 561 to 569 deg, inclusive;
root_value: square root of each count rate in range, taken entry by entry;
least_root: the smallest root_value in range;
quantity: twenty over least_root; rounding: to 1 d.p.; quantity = 7.3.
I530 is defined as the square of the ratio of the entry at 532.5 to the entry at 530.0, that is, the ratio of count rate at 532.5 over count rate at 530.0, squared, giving 1.0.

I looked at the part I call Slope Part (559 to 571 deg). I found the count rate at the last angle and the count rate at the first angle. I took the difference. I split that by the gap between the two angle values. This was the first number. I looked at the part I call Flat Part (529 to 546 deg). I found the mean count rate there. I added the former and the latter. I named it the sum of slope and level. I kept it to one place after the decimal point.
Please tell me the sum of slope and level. 5.9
